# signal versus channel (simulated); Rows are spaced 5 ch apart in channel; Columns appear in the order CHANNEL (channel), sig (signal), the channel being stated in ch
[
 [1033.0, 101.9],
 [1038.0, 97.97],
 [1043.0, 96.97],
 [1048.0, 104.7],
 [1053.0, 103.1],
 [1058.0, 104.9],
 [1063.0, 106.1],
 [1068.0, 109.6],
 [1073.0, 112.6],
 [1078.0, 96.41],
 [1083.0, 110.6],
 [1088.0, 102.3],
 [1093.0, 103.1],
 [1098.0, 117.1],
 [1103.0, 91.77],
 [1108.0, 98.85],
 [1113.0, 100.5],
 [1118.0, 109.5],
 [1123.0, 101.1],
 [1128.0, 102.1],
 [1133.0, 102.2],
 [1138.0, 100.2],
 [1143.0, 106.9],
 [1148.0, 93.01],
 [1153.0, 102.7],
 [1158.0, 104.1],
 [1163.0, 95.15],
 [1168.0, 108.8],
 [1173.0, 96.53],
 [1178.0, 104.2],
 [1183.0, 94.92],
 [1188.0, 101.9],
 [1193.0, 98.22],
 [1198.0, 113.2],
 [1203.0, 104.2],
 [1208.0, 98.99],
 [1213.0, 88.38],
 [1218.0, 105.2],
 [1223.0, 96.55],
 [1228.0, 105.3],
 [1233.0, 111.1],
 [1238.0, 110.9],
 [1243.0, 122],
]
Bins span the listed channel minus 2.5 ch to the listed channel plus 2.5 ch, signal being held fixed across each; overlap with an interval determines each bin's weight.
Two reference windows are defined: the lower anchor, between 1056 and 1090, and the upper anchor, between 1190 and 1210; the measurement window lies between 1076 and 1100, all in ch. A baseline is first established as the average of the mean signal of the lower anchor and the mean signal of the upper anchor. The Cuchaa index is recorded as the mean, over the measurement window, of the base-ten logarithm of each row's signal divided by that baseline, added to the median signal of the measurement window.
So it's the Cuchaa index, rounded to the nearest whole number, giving 103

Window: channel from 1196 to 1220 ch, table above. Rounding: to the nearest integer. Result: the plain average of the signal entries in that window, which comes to 102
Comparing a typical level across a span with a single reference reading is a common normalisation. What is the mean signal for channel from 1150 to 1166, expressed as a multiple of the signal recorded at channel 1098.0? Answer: 0.86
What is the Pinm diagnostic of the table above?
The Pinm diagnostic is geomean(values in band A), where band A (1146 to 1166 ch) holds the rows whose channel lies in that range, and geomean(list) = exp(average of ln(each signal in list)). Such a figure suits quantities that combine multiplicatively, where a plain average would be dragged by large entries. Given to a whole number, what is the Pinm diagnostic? 99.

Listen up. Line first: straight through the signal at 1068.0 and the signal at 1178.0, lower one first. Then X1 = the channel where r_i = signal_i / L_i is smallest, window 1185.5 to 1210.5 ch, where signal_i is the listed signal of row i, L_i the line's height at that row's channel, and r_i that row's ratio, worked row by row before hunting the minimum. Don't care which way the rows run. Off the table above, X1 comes 1193.0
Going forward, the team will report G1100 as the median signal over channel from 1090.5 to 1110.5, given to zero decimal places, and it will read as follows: 101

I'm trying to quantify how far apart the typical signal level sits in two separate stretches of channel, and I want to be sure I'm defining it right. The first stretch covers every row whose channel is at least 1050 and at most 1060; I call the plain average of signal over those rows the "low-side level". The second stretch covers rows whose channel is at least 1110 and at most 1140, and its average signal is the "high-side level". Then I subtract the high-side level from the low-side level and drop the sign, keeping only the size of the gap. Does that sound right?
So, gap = 1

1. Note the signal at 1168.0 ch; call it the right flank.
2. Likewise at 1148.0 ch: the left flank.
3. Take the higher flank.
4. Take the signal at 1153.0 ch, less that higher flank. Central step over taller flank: -6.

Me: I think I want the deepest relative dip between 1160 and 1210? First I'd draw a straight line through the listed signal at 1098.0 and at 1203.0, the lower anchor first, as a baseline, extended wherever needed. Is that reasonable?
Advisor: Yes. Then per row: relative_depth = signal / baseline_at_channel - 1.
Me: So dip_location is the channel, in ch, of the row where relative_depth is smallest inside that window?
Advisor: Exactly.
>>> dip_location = 1163.0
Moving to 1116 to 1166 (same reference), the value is 1148.0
